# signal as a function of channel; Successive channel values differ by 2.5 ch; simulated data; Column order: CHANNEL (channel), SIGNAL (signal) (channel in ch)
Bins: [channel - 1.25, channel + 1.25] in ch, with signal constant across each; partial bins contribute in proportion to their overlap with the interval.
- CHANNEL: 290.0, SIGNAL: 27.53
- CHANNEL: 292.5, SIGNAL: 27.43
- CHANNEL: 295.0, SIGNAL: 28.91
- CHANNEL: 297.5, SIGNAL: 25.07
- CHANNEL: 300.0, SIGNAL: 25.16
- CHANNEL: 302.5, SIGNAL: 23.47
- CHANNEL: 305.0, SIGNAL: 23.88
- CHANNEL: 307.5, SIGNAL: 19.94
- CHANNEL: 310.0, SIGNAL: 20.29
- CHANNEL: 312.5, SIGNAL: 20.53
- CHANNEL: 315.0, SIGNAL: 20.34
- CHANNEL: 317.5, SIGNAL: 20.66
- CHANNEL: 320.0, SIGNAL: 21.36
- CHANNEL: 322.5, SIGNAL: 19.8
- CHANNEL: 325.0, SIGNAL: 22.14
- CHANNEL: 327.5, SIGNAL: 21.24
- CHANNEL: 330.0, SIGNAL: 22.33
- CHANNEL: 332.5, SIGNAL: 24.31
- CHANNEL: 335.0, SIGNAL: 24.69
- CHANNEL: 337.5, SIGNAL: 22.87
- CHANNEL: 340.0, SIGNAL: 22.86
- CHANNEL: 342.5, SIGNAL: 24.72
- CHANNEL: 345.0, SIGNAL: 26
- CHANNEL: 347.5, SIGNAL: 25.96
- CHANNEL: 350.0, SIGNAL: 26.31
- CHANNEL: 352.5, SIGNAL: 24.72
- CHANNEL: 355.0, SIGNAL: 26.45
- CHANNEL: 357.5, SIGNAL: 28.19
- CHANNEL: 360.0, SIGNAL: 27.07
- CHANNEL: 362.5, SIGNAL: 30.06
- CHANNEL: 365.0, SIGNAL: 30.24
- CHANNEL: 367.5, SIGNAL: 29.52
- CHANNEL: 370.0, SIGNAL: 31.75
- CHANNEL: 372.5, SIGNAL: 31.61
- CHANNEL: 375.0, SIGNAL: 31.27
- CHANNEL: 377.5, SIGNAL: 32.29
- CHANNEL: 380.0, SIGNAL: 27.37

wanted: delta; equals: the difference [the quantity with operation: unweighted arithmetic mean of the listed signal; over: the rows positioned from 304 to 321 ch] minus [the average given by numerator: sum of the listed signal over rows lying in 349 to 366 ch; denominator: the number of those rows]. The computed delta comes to -7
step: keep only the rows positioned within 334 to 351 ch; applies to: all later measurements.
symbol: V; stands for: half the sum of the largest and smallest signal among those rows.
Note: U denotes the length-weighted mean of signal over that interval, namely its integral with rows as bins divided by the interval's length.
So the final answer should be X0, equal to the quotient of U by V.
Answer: 1.007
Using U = 24.8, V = 25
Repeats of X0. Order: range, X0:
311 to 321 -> 0.993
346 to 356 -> 1.010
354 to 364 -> 0.992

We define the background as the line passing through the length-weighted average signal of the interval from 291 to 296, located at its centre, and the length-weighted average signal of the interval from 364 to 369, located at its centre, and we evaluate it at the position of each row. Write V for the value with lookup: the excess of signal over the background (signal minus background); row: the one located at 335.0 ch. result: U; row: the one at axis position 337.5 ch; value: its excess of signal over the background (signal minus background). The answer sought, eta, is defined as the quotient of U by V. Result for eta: 1.4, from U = -6.3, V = -4.5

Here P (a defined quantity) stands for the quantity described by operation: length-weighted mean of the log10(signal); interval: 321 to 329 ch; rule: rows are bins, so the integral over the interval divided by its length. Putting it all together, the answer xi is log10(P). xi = 0.122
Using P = 1.324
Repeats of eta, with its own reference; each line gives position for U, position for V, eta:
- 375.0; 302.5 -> -0.2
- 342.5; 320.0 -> 0.6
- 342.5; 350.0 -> 1.4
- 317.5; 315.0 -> 1.0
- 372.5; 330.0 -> -0.2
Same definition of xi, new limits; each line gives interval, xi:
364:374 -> 0.173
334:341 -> 0.137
